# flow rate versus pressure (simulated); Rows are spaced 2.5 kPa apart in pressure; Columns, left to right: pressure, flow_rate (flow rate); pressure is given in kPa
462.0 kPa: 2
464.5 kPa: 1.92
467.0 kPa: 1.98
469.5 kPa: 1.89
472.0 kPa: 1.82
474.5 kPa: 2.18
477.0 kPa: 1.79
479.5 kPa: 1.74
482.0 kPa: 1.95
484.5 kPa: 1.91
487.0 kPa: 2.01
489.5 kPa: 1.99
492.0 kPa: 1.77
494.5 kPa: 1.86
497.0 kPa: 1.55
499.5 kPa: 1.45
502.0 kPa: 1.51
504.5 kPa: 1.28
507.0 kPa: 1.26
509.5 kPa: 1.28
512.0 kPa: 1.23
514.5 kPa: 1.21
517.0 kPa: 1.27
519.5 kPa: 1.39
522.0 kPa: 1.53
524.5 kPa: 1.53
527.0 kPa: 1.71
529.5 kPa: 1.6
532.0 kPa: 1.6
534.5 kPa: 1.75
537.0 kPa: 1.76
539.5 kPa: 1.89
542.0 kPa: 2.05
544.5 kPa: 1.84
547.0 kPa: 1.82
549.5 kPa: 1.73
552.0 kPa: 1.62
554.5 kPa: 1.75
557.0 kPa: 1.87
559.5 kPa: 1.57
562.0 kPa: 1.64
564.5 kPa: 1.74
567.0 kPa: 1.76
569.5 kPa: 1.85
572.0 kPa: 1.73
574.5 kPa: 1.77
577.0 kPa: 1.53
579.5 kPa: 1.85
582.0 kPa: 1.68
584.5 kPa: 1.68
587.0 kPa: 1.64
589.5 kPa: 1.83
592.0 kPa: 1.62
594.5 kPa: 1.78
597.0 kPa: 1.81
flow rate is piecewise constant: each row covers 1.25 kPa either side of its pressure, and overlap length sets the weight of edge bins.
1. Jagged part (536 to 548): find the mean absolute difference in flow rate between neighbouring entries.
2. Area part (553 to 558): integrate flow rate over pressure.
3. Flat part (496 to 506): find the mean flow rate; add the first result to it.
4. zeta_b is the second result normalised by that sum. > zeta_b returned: 5.7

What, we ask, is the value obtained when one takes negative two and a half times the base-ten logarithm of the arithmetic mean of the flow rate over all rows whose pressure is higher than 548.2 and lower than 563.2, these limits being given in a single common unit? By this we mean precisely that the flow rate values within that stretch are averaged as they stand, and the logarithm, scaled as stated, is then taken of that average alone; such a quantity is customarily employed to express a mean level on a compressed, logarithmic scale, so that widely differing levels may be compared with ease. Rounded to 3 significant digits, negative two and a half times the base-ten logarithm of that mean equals -0.574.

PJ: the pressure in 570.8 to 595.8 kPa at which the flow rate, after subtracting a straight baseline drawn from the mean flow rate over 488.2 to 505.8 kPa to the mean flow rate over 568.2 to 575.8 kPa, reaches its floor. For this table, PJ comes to 577.0 kPa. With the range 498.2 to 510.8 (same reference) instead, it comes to 507.0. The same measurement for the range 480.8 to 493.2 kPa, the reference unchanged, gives 492.0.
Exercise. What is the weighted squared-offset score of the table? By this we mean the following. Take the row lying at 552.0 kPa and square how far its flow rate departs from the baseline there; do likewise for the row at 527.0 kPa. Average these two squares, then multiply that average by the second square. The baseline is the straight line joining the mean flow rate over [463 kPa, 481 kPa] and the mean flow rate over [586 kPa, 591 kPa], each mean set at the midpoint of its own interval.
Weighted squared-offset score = 0.0003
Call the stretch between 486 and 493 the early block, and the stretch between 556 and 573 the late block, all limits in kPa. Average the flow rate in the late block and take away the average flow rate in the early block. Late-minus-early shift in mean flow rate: -0.19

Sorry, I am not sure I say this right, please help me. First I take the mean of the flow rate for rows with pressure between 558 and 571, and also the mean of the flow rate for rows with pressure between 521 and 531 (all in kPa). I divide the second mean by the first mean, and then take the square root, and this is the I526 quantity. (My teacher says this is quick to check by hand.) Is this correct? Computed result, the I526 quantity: 0.96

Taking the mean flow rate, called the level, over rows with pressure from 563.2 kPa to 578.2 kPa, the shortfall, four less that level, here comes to 2.27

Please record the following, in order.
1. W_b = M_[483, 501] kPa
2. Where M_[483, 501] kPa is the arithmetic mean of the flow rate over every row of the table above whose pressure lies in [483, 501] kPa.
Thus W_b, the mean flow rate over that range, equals 1.79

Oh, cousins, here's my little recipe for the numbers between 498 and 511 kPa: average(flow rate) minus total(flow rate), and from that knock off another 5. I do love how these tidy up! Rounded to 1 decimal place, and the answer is -10.4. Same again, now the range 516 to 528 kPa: -10.9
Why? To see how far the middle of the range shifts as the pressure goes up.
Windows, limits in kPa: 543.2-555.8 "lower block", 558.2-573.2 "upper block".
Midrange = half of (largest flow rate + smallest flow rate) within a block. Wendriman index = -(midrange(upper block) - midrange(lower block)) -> 0.0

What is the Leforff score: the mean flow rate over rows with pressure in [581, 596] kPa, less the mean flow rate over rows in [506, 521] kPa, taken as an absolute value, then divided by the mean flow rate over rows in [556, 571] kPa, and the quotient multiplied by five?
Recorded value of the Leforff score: 1.24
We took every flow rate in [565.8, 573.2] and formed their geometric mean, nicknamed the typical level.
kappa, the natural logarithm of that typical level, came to 0.58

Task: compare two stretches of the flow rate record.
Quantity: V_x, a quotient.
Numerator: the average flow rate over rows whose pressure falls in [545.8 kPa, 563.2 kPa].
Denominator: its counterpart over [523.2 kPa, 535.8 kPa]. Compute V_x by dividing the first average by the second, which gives 1.05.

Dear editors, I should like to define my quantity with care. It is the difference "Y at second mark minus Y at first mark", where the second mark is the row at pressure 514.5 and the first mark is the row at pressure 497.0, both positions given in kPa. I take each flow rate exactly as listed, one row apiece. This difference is -0.34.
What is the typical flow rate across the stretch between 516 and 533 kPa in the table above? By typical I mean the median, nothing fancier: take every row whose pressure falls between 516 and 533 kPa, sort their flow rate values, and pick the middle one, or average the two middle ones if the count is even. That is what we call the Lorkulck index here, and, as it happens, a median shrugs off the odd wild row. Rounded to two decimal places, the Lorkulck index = 1.53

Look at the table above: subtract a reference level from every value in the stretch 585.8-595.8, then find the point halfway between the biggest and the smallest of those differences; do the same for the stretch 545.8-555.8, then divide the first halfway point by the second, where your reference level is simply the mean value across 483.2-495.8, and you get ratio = 1.0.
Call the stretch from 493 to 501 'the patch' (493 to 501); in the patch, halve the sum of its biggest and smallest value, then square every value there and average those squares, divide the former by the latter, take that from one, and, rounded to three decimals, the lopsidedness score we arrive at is 0.377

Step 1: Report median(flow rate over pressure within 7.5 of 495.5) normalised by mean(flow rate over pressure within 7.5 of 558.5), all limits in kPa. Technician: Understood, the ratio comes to 0.98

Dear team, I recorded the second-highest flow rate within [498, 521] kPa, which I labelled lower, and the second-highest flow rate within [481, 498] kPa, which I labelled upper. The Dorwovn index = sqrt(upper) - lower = -0.04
